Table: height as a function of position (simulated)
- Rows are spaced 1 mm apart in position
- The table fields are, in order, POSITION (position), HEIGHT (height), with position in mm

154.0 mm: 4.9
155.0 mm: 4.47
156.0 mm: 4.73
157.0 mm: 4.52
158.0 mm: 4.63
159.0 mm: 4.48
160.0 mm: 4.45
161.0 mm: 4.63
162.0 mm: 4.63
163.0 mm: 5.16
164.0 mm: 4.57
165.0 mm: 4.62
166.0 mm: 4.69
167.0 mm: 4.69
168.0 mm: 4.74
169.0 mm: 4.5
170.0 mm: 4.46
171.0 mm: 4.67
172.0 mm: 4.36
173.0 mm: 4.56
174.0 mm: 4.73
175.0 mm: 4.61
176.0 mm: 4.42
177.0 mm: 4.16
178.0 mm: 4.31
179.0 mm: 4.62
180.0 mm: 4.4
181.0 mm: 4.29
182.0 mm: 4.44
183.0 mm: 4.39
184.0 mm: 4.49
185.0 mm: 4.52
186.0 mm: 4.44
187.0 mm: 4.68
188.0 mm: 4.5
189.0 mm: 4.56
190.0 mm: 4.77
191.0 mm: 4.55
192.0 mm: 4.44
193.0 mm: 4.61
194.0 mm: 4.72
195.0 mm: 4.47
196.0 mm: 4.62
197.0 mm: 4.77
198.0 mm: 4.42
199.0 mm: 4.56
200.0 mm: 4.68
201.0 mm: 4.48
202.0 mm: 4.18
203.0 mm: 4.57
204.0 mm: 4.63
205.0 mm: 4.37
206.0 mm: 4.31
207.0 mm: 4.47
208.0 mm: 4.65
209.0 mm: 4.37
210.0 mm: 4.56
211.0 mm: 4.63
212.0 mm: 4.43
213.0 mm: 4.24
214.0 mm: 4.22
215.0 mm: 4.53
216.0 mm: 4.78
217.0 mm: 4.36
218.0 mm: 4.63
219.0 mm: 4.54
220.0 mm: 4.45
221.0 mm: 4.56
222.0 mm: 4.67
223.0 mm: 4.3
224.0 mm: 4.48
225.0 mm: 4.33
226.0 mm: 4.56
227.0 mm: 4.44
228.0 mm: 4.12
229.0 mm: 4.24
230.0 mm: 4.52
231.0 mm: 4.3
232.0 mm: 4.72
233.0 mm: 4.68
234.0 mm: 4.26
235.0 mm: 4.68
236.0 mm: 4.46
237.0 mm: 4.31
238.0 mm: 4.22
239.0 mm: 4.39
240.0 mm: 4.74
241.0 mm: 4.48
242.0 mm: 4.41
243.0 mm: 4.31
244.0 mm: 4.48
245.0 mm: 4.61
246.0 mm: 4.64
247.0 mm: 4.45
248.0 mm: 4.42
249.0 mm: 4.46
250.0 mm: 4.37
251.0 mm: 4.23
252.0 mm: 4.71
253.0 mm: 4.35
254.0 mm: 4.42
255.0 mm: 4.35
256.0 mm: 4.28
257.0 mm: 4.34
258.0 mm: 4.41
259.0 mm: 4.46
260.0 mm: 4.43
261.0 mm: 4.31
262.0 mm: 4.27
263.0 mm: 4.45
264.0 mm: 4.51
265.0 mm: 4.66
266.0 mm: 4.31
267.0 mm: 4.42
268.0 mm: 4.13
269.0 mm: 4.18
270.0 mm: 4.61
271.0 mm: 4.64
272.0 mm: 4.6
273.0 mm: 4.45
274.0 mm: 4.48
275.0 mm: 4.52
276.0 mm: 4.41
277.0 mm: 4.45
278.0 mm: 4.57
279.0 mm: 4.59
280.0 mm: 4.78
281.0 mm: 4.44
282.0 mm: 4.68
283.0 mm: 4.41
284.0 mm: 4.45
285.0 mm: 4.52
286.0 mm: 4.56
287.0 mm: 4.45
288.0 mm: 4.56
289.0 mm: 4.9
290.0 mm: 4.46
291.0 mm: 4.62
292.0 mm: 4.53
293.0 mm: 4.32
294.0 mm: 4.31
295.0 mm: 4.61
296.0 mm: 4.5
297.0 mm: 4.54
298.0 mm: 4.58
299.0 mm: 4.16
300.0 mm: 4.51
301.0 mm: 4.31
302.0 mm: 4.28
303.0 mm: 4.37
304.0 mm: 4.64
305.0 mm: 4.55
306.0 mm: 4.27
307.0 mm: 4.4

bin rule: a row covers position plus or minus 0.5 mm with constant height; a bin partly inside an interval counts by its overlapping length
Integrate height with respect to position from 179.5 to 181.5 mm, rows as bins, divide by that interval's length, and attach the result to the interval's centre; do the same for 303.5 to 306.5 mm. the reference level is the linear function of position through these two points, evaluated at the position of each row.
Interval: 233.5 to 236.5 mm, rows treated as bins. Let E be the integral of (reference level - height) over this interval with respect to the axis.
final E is -0.18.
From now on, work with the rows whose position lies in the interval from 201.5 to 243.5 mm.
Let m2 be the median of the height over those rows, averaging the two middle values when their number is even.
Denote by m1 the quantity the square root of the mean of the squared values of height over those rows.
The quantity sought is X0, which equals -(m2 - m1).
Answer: 0.003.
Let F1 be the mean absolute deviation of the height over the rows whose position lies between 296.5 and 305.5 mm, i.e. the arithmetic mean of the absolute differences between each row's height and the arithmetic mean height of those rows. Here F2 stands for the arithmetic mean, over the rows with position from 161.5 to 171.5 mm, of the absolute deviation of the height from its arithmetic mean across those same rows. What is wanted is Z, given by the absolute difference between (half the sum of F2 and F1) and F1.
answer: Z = 0.011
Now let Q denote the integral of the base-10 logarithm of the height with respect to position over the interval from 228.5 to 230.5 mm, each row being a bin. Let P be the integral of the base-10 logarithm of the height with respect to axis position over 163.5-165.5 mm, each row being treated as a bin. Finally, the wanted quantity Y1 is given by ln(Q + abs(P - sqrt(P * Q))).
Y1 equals 0.265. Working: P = 1.32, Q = 1.283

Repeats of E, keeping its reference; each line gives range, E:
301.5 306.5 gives 0.32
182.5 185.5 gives -0.35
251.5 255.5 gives -0.12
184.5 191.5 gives -1.55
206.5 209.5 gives -0.36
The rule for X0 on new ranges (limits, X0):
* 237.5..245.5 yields 0.013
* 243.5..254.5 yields 0.019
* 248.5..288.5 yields 0.008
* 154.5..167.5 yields 0.009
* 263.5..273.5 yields -0.025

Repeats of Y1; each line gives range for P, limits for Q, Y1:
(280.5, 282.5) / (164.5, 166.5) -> 0.296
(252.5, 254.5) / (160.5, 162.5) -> 0.303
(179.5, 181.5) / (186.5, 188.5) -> 0.298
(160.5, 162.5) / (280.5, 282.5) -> 0.281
